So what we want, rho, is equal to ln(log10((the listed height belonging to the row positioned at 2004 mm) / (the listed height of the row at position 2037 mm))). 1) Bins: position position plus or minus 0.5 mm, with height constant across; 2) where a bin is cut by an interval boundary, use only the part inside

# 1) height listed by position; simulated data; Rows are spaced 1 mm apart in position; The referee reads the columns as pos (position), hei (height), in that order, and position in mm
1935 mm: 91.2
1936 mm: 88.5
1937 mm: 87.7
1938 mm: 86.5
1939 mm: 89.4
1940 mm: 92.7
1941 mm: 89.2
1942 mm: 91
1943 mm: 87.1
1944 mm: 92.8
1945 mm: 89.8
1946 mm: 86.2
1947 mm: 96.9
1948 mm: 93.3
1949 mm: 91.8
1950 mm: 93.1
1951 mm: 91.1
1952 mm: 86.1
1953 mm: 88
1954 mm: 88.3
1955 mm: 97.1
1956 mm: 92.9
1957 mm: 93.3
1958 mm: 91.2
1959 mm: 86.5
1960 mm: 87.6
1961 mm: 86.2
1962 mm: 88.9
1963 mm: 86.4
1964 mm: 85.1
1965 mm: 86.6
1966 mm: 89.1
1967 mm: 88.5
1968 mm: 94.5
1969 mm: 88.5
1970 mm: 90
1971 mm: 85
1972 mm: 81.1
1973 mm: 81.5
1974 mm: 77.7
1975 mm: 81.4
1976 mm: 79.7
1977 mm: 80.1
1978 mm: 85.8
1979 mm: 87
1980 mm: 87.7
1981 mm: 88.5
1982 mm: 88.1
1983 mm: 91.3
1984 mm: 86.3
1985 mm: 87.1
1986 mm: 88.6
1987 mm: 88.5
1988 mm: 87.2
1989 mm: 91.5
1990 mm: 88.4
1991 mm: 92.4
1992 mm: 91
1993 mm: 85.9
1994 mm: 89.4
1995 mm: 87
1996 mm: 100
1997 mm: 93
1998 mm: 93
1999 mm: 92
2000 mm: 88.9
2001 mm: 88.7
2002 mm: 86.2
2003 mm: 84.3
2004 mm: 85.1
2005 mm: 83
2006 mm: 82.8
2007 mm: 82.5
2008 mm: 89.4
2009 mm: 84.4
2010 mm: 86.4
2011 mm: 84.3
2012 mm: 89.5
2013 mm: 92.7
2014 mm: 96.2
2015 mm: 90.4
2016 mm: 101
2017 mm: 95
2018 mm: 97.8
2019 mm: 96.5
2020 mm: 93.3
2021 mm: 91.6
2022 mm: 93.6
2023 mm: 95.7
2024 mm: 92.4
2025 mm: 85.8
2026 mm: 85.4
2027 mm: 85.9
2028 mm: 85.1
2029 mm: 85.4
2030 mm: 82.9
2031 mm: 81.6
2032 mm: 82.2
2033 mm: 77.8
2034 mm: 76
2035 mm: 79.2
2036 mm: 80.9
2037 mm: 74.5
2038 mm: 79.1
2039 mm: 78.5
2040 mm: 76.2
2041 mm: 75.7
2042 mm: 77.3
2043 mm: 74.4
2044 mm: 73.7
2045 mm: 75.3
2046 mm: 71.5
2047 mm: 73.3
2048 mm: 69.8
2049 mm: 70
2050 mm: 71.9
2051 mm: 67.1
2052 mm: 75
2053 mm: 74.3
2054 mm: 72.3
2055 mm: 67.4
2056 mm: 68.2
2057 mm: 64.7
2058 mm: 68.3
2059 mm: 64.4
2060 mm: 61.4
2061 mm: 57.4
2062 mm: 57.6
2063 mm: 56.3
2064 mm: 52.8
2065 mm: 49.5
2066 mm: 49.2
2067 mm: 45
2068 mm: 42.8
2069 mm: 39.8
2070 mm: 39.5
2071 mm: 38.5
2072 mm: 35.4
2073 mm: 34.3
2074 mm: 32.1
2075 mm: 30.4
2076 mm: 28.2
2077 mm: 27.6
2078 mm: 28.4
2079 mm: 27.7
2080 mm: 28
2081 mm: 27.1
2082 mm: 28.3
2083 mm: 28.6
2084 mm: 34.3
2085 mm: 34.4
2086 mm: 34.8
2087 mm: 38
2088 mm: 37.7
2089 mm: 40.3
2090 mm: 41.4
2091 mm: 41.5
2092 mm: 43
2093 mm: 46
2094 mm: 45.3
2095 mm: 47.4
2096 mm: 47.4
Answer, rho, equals -2.9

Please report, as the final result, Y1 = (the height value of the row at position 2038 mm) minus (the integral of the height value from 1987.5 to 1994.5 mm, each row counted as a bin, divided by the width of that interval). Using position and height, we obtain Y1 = -10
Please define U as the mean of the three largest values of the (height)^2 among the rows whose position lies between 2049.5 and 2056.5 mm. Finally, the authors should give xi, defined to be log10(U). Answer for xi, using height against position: 3.74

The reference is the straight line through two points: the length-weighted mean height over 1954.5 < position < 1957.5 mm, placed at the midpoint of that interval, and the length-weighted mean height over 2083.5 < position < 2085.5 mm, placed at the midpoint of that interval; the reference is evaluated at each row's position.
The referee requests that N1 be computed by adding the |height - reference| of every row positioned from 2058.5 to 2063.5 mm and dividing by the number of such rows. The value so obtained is 14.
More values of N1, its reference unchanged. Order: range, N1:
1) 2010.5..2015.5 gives 23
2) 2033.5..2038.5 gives 21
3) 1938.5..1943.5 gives 12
